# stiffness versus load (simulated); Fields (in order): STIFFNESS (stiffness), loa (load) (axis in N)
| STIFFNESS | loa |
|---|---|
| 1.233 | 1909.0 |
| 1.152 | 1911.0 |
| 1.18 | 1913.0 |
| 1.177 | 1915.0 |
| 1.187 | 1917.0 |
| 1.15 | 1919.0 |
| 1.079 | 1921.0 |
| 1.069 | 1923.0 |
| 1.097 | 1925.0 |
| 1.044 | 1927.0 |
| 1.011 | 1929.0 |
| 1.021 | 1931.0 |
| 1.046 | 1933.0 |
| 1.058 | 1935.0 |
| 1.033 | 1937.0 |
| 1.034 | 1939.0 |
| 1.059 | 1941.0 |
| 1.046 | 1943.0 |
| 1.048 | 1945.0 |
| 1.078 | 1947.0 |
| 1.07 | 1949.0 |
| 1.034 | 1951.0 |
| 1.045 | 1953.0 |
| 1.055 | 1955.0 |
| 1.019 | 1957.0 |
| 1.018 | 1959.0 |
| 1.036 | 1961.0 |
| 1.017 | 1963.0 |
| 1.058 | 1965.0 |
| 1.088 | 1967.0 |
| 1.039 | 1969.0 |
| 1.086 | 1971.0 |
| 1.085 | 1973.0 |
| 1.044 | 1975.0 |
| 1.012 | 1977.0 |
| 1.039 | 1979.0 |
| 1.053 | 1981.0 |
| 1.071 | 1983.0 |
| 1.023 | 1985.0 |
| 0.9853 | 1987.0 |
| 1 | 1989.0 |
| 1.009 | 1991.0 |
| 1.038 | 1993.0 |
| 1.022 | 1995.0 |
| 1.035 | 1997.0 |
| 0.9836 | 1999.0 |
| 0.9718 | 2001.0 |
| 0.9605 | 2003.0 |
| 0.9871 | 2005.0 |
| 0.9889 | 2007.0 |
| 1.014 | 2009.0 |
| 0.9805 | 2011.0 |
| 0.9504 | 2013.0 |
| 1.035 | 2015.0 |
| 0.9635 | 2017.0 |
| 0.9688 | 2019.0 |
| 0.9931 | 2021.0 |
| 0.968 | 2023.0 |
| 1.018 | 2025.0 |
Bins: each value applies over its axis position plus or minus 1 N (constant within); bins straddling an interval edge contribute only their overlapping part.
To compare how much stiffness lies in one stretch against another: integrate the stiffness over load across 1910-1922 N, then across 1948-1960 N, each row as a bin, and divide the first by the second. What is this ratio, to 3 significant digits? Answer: 1.11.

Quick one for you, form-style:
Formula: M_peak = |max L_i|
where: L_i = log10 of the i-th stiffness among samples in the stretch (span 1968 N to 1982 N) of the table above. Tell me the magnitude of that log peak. 0.036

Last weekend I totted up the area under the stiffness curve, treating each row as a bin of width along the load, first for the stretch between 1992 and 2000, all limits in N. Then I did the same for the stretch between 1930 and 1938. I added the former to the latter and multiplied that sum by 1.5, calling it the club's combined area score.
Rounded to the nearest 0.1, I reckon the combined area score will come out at 24.7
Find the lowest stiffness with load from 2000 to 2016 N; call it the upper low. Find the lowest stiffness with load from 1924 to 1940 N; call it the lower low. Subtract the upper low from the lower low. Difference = 0.061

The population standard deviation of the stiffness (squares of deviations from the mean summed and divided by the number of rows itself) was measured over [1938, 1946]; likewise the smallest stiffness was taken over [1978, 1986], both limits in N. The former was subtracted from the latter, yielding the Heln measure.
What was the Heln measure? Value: 1.01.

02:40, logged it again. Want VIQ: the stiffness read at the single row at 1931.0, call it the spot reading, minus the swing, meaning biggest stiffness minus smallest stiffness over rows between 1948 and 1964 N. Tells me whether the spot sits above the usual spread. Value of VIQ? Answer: 0.97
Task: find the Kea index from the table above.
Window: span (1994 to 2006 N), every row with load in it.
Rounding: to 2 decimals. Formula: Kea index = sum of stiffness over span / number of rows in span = 0.99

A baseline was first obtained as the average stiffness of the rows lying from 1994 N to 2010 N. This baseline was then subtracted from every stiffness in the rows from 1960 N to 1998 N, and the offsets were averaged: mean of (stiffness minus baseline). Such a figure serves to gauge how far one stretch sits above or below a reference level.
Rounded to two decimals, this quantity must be 0.04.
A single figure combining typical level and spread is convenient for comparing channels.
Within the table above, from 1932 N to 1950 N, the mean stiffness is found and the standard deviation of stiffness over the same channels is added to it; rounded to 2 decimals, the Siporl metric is 1.07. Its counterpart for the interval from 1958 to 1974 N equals 1.08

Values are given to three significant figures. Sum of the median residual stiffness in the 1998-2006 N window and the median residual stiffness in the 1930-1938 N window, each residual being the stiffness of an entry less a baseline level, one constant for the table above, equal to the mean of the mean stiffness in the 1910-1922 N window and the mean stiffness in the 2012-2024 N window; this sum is -0.117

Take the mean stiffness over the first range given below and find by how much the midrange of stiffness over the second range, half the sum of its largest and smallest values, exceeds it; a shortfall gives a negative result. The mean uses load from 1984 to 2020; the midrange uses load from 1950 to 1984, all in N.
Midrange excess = 0.055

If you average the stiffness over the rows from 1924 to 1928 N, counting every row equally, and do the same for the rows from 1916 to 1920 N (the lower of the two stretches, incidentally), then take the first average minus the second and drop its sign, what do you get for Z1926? 0.098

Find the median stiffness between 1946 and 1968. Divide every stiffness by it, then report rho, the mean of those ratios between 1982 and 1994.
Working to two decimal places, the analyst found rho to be 0.98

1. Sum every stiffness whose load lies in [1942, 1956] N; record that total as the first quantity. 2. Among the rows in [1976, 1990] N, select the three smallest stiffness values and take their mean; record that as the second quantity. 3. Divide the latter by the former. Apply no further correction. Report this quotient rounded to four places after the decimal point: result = 0.1355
